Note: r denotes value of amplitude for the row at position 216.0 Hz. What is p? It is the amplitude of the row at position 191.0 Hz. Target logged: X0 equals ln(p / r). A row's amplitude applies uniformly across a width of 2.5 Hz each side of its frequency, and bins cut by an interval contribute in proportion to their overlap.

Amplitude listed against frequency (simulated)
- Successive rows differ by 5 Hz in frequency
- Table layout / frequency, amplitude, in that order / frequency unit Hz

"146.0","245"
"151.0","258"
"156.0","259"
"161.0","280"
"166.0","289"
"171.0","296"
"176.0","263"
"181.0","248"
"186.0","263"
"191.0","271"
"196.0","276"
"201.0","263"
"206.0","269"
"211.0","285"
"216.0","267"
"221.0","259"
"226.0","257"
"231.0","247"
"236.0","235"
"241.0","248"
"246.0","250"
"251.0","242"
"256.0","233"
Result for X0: 0.01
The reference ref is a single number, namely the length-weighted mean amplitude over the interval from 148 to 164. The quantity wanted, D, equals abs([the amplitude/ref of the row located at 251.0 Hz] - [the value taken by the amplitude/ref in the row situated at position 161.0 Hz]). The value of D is 0.143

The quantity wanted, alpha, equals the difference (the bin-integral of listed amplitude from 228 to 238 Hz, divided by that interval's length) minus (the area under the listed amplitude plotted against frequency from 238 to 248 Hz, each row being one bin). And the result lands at -2240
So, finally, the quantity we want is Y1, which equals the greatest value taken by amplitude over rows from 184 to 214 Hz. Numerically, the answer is 285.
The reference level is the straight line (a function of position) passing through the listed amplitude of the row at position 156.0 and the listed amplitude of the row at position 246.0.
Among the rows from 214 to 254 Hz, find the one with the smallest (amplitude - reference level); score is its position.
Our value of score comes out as 236.0 Hz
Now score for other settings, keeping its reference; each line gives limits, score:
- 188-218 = 201.0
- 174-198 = 181.0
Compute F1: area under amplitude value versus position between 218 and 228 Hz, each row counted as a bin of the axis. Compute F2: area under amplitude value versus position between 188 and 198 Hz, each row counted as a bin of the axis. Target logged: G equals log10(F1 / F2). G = -0.02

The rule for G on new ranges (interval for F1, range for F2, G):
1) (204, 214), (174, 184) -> 0.03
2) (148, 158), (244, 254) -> 0.02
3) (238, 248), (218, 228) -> -0.02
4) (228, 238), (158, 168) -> -0.07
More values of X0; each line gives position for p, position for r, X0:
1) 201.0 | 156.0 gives 0.02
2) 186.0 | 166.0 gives -0.09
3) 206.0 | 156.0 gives 0.04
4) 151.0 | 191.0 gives -0.05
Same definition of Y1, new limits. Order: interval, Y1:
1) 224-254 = 257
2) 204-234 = 285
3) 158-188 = 296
